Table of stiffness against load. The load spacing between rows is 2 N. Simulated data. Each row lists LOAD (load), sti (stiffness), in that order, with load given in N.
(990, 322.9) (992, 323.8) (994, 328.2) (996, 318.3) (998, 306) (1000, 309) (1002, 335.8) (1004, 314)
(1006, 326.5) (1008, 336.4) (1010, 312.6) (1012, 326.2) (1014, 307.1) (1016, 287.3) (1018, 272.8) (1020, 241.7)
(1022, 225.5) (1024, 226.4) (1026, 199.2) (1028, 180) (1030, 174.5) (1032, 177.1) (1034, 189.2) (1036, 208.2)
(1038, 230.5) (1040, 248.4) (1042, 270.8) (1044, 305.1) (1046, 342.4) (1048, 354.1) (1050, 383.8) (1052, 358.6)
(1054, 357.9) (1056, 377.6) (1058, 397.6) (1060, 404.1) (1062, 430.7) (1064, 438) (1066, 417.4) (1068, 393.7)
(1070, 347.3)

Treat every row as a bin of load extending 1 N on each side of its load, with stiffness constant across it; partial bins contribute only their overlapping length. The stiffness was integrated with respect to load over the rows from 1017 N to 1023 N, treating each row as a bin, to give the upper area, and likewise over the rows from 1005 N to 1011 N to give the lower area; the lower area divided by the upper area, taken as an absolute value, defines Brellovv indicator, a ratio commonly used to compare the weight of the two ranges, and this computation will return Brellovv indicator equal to 1.3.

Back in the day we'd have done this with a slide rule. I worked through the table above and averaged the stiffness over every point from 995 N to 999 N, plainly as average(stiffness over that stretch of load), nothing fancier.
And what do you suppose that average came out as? 312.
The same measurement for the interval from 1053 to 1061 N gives 384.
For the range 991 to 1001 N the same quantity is 317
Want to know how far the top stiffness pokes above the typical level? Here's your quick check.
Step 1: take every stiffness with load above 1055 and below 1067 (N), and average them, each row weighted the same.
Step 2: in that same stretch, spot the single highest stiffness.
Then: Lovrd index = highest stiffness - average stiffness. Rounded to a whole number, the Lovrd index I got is 27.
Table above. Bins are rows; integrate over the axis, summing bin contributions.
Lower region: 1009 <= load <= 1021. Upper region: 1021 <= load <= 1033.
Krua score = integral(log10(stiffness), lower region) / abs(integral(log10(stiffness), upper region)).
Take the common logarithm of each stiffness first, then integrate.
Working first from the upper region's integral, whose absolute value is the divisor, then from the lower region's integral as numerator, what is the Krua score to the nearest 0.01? 1.07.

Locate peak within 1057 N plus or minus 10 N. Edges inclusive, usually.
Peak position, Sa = 1064 N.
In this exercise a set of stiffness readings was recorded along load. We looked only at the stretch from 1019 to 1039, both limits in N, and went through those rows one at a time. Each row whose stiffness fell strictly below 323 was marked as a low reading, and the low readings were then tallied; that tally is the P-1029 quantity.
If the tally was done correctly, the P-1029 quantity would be 10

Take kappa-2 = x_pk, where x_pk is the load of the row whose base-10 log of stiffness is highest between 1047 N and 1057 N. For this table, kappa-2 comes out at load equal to 1050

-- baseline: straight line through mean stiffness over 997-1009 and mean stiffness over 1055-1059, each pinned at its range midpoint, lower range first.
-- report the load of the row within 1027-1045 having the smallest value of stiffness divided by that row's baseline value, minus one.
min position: 1030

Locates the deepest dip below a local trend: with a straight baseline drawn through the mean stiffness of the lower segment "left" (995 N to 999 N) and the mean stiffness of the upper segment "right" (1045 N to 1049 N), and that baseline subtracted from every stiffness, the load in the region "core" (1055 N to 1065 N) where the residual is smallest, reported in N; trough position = 1056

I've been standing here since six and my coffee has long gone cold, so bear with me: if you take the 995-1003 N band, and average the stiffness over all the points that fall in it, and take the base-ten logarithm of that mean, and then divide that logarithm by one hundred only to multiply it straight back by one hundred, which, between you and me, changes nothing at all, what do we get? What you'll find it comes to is 2.50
